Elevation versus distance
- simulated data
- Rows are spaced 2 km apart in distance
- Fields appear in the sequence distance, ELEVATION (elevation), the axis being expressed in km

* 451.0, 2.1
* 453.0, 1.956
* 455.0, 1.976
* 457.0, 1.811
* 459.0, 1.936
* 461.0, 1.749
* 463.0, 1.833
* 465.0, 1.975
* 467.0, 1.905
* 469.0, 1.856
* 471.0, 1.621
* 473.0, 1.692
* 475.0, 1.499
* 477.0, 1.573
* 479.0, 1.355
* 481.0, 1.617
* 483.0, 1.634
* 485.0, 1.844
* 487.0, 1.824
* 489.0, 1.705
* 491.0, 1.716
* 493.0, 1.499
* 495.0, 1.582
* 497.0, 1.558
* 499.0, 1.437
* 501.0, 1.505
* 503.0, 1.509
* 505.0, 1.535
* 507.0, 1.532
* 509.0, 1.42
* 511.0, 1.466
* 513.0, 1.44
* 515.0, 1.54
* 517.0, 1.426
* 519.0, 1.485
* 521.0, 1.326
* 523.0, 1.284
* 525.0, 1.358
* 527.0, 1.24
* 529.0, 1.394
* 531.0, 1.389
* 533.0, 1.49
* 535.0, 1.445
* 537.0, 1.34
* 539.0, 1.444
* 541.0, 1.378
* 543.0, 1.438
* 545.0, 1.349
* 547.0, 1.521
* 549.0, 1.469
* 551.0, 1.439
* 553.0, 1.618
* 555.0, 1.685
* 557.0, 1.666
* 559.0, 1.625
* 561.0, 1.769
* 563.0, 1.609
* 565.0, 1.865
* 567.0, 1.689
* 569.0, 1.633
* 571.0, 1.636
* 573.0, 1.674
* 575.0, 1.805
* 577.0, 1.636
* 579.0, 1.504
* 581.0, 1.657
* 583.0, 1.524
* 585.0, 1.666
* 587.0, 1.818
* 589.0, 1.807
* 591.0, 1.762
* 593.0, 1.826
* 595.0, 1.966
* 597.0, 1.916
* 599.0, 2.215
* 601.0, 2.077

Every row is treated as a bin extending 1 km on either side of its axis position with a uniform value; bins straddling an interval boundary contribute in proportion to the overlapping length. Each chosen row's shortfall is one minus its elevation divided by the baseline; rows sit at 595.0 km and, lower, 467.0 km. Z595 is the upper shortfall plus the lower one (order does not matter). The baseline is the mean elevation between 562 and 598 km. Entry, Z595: -0.25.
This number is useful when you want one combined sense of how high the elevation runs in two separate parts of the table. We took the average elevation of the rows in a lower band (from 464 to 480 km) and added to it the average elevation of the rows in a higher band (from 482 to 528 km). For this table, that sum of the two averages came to 3.20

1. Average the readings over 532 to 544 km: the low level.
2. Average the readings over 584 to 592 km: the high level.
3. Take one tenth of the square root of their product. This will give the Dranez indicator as 0.158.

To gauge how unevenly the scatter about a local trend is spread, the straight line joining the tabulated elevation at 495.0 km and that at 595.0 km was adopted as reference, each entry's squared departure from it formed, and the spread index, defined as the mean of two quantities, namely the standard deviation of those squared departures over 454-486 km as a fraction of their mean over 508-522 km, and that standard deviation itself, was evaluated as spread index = 1.0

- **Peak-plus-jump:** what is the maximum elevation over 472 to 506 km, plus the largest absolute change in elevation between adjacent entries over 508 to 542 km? 2.00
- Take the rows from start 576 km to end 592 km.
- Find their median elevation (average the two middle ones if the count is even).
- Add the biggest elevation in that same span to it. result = 3.48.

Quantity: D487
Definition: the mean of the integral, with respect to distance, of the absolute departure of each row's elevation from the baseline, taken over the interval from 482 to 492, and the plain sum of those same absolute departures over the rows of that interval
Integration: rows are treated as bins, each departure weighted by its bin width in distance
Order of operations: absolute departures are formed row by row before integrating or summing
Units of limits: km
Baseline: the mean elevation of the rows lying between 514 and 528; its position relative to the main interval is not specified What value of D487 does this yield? 2.7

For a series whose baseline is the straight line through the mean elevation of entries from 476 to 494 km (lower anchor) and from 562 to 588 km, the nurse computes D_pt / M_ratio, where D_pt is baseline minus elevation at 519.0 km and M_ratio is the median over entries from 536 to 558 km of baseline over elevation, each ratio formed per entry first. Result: 0.15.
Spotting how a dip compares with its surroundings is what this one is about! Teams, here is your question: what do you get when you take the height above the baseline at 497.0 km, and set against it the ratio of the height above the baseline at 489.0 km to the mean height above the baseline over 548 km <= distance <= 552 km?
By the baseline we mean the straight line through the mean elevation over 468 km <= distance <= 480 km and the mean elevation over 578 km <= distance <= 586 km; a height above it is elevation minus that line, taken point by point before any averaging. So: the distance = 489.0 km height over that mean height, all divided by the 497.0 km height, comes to 20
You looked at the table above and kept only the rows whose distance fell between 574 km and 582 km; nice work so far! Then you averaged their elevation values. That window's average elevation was 1.65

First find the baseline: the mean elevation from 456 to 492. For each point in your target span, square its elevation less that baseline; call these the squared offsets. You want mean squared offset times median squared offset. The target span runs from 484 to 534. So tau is 0.0043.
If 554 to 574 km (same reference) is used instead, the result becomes 0.0000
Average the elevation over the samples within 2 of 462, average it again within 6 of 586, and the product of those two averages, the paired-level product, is 3.05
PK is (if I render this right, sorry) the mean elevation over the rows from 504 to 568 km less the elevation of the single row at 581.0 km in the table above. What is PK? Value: -0.2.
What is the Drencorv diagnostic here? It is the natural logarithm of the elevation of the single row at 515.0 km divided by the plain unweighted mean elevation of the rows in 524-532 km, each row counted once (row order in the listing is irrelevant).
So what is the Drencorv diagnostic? 0.14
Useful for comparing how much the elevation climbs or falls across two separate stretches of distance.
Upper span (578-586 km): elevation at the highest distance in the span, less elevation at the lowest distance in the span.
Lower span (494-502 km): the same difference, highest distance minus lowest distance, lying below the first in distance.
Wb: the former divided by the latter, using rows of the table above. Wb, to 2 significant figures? -2.1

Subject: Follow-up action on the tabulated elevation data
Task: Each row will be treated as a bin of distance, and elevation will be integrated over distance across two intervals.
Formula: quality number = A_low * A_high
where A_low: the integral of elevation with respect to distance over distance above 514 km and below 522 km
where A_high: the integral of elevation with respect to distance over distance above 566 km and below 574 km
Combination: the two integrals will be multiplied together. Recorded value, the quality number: 153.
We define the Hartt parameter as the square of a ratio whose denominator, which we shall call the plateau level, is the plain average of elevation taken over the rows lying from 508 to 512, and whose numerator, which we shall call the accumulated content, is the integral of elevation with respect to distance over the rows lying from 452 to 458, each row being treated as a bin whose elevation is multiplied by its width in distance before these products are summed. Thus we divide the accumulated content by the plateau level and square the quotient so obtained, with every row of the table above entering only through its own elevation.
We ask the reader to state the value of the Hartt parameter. 63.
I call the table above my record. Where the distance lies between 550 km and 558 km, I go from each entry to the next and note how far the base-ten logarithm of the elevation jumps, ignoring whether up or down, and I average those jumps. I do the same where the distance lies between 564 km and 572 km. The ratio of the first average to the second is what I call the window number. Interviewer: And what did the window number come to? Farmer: 1.26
